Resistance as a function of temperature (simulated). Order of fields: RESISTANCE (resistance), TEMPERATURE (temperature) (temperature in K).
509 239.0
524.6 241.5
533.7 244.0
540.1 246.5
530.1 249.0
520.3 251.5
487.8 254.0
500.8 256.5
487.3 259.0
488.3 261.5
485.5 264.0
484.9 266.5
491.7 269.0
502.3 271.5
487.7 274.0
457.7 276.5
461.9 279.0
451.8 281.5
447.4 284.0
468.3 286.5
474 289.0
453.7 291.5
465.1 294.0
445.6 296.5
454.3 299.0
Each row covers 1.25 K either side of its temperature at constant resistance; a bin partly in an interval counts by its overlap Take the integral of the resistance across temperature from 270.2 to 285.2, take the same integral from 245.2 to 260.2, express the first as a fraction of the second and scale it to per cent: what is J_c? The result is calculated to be 91.6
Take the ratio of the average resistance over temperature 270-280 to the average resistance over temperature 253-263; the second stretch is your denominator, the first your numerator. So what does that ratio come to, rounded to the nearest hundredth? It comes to 0.97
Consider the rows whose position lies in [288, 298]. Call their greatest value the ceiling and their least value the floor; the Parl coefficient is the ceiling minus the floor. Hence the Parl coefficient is 28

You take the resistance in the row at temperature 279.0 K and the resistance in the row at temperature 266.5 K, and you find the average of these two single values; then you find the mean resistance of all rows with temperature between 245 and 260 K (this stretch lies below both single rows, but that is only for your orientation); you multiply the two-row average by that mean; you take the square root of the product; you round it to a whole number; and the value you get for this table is 492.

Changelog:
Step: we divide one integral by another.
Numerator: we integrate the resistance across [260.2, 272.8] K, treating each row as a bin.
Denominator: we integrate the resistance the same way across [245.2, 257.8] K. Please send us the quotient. 0.951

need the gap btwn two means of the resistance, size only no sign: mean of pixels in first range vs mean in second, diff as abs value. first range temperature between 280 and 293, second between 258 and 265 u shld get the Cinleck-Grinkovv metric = 28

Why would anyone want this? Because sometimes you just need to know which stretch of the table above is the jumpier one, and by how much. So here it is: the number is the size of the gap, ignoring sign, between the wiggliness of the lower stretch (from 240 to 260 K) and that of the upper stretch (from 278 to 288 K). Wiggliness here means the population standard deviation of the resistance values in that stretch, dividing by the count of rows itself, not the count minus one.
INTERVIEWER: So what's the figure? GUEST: 11.3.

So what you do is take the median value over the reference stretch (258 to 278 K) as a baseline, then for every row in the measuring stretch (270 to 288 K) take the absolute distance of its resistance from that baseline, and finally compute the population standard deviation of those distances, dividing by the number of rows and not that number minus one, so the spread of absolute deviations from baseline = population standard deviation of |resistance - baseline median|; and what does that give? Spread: 13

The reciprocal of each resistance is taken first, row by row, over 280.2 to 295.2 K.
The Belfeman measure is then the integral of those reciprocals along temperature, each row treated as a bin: 0.0326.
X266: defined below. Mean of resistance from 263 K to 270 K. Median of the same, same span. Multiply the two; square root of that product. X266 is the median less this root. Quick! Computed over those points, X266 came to -0.9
